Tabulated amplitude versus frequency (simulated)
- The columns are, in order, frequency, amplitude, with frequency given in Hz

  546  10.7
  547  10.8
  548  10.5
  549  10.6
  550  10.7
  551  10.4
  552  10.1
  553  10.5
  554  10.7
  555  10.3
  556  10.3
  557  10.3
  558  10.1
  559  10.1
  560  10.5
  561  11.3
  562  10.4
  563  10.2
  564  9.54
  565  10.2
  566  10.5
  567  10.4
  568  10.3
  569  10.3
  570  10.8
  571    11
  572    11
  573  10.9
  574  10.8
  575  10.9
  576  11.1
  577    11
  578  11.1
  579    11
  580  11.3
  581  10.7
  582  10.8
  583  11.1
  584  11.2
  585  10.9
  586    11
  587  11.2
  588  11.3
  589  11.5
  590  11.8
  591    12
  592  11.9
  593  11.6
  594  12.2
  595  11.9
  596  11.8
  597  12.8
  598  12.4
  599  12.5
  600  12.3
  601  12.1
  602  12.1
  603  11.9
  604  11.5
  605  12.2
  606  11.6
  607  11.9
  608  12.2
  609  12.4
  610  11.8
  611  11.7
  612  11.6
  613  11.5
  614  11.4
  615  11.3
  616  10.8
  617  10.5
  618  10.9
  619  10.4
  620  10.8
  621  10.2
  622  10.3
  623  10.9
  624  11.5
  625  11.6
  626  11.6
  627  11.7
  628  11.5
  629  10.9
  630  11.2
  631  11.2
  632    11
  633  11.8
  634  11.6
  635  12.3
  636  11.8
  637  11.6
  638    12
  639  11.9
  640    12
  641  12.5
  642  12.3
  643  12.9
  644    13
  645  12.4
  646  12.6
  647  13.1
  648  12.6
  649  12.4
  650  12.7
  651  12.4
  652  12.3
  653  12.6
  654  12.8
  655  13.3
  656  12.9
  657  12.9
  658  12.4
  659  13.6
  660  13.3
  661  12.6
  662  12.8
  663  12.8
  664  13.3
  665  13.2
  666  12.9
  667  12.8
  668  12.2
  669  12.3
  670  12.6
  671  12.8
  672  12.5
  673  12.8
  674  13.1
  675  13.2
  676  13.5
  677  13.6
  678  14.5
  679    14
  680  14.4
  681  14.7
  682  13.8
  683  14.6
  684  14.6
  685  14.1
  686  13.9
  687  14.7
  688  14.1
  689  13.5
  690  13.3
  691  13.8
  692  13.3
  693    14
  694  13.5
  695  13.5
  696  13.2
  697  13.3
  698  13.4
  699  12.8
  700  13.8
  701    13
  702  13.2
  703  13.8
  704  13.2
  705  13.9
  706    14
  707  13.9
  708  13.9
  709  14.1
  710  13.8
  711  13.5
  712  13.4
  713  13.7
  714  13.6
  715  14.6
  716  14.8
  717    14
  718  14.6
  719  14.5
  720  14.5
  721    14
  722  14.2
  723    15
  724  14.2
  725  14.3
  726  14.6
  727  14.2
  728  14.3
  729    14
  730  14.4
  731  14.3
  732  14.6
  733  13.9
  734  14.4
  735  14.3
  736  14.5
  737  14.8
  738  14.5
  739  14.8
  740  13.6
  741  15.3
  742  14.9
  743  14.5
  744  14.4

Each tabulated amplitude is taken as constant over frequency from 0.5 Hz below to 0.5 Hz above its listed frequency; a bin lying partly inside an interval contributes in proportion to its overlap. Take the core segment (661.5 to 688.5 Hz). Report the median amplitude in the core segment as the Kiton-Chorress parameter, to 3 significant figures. 13.3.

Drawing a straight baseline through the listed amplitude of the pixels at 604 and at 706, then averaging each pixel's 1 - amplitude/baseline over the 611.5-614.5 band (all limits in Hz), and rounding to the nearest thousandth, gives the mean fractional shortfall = 0.019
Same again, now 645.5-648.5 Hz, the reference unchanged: -0.017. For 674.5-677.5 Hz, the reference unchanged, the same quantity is -0.013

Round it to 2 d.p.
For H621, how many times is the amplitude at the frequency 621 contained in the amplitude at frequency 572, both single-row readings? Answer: 1.08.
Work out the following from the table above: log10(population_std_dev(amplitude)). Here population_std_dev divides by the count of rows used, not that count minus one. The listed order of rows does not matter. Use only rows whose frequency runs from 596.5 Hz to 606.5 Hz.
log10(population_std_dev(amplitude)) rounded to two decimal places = -0.42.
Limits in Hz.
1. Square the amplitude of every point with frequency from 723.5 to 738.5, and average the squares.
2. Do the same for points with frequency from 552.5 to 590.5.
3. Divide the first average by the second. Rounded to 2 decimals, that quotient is 1.78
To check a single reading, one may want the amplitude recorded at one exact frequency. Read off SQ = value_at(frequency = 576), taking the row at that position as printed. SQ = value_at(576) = 11.1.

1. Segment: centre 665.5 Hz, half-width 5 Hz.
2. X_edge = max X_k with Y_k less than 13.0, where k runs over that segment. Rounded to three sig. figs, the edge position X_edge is 670 Hz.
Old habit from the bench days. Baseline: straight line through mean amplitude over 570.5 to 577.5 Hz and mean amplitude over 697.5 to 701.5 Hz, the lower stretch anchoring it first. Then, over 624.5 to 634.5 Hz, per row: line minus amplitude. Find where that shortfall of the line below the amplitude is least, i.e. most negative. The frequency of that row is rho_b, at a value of 627 Hz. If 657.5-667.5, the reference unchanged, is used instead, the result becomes 659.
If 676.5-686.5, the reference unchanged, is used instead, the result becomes 681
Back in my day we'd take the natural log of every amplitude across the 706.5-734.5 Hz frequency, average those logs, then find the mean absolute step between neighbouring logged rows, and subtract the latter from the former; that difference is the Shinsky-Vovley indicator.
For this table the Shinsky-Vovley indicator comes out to 2.627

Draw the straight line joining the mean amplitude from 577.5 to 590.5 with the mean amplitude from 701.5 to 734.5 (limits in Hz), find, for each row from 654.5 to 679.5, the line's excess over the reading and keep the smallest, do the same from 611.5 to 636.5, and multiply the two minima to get 0.0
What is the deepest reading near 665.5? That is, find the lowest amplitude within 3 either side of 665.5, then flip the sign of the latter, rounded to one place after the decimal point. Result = -12.2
